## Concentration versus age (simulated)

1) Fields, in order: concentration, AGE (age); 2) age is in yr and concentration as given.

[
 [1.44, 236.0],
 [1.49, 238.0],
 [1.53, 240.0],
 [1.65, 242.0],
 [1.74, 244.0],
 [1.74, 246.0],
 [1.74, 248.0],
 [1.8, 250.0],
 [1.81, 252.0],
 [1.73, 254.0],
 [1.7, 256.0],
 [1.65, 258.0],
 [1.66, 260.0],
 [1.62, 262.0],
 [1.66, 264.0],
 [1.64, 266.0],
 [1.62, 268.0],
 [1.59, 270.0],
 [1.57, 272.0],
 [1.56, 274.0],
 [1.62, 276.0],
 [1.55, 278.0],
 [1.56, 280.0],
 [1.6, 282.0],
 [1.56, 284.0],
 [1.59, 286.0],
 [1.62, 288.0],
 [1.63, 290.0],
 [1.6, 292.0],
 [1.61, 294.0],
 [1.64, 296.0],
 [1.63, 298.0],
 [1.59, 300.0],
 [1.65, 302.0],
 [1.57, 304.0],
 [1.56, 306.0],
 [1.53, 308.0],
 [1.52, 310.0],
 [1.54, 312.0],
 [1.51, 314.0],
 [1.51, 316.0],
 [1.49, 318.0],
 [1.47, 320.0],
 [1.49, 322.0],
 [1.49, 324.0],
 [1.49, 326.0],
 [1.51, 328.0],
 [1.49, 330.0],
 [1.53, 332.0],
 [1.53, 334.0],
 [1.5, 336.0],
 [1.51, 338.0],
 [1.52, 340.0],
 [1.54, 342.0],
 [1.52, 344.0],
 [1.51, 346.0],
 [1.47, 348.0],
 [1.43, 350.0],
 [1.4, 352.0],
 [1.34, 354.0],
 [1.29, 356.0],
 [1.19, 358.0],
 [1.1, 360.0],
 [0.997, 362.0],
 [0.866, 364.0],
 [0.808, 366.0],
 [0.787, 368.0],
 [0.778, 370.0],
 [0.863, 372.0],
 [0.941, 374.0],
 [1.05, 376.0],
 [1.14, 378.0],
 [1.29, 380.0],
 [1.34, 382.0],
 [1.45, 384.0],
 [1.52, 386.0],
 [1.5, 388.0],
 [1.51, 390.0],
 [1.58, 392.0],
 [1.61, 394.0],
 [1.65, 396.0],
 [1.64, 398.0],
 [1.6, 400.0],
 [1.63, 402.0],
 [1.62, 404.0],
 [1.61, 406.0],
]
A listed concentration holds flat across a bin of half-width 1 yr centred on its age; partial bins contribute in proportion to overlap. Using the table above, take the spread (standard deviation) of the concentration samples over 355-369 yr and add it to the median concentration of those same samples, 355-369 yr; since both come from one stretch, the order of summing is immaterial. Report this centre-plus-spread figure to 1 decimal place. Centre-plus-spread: 1.2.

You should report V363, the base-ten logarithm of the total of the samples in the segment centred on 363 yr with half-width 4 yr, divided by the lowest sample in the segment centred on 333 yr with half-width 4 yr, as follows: 0.40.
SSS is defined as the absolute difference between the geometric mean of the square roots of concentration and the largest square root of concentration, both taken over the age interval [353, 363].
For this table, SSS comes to 0.073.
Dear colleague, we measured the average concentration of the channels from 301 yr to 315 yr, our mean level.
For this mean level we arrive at 1.55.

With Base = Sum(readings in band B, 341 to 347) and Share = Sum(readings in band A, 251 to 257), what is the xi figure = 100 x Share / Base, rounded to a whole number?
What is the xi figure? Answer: 115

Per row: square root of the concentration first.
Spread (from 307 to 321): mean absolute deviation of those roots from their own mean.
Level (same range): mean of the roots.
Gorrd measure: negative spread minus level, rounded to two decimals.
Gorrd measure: -1.24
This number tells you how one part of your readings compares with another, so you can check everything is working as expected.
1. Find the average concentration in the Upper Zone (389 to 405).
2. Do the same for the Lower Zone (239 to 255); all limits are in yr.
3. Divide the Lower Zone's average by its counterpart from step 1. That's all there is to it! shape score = 1.07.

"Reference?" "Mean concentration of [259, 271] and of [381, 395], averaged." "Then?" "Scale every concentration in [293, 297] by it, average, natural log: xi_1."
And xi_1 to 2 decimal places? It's 0.04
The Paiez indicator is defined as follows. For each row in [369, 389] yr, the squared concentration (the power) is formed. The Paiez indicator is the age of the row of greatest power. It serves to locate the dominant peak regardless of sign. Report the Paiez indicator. 386.0 yr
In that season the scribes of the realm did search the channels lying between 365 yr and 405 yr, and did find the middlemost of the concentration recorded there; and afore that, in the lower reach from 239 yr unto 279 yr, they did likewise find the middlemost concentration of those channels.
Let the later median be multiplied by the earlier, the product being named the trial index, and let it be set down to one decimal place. 2.4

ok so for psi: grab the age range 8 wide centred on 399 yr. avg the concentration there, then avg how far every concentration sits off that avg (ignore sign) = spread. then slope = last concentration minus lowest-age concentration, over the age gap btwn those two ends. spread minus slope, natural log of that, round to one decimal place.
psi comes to -4.0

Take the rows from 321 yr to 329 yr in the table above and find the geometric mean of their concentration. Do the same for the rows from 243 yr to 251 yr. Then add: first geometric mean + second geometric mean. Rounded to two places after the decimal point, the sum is 3.25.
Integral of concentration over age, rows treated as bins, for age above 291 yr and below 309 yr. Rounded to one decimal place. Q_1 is 28.8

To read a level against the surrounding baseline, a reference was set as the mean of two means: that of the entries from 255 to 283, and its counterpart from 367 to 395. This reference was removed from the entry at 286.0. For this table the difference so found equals 0.16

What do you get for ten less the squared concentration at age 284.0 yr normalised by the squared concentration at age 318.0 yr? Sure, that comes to 8.9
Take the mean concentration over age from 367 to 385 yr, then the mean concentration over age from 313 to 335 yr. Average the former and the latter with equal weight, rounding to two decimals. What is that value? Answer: 1.29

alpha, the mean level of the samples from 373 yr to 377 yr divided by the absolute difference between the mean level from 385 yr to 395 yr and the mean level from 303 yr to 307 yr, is 47.4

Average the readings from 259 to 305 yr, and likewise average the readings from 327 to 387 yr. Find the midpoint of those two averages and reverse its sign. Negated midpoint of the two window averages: -1.44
